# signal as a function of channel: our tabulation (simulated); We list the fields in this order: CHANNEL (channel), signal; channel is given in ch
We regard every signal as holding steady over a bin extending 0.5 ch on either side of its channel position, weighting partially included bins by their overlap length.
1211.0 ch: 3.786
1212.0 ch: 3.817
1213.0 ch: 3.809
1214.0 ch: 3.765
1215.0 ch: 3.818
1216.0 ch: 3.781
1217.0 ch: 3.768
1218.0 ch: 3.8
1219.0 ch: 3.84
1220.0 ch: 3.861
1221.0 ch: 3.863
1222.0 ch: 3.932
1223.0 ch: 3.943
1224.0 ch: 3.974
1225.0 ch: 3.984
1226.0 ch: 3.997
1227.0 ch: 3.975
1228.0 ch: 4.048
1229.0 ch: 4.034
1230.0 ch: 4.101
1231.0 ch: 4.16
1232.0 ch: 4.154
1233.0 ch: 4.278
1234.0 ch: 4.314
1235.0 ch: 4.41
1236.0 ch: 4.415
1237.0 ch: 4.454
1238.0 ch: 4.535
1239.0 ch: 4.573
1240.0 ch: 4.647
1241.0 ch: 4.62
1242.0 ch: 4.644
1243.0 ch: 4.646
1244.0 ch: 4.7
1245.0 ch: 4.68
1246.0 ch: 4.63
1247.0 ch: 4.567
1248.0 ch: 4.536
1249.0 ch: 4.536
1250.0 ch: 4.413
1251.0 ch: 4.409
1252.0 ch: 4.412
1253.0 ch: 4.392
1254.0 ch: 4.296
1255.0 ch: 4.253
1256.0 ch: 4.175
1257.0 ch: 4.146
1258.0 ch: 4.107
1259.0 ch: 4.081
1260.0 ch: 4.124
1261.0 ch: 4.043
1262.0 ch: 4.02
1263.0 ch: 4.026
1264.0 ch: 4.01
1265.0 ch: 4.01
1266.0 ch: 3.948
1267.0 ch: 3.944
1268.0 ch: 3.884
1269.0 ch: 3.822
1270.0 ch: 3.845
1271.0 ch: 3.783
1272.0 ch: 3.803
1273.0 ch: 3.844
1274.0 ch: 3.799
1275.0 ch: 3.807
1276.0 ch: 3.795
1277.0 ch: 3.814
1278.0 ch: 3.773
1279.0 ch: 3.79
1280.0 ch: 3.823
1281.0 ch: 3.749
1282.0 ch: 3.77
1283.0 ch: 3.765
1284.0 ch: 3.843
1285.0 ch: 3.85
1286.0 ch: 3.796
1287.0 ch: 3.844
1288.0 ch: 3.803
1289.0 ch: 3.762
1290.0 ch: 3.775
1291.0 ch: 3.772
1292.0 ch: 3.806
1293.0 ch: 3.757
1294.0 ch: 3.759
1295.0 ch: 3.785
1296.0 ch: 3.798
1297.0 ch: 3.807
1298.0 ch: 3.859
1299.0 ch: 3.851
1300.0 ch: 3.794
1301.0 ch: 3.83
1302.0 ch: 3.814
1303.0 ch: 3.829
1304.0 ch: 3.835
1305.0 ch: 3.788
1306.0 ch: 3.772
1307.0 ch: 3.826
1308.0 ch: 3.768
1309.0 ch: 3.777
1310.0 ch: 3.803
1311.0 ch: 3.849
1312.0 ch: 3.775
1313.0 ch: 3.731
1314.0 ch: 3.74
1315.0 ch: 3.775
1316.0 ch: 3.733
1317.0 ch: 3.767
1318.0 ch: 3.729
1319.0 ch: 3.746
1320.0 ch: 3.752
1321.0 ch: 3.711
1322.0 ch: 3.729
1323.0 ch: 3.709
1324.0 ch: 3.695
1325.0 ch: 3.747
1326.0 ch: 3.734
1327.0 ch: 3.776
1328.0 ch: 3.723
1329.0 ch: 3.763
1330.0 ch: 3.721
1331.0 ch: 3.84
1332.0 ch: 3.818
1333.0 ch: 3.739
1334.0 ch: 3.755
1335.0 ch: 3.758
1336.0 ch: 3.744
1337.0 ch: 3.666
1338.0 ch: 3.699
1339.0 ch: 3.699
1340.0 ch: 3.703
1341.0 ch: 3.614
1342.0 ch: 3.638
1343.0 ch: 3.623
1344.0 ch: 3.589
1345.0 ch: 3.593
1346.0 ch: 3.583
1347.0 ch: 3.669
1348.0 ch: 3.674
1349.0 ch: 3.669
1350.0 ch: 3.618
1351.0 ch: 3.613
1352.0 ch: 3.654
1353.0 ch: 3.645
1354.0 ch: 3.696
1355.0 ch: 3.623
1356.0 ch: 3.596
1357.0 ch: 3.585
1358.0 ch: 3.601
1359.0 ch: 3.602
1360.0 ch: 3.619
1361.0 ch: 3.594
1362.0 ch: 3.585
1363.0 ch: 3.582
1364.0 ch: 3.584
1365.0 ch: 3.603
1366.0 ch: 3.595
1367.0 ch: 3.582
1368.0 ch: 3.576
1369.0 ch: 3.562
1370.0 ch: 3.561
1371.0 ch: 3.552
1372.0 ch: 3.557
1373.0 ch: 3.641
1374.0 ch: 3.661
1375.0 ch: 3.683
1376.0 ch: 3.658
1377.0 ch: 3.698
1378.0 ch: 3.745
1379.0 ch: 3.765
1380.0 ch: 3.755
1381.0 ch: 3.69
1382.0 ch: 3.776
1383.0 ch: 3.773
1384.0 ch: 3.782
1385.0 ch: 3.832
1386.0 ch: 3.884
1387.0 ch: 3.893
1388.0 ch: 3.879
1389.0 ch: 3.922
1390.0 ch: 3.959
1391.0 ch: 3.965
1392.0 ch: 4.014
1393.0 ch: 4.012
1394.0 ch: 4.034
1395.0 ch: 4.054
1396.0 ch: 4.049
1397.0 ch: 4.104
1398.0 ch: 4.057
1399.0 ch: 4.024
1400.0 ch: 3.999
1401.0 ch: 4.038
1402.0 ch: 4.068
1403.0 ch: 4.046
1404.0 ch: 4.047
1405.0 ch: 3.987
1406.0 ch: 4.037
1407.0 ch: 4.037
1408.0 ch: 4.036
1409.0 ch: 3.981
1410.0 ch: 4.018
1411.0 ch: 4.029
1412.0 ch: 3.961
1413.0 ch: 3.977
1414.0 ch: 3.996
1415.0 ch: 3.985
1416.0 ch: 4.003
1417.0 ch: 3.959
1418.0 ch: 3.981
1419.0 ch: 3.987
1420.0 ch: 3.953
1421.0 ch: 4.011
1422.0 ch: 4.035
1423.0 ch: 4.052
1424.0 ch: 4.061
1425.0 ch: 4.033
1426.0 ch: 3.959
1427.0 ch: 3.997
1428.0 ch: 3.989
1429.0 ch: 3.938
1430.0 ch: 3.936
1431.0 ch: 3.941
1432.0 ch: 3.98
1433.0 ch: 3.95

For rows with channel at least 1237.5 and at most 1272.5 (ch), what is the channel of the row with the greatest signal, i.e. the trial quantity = 1244.0 ch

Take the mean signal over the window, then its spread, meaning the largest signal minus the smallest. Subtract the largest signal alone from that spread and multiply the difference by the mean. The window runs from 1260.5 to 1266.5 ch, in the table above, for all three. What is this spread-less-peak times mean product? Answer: -15.8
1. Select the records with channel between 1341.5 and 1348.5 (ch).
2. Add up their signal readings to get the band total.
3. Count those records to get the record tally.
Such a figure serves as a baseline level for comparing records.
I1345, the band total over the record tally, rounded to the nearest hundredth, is 3.62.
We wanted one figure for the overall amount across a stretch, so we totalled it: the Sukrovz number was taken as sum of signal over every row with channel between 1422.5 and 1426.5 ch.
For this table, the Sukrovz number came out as 16.1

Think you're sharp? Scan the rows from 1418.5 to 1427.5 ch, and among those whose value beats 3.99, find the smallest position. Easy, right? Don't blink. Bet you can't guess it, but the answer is 1421.0 ch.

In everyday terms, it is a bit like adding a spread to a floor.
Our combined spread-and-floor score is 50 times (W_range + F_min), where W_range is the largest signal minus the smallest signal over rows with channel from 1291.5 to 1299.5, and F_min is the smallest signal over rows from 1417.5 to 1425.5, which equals 203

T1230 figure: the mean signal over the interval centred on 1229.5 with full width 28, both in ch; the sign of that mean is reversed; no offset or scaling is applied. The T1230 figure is -4.17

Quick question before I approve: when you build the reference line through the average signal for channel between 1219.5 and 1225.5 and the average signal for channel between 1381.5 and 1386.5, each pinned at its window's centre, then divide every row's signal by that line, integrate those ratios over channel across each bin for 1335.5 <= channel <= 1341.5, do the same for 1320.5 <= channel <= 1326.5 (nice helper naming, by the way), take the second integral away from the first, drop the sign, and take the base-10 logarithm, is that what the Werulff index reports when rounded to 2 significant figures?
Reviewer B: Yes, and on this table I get -1.4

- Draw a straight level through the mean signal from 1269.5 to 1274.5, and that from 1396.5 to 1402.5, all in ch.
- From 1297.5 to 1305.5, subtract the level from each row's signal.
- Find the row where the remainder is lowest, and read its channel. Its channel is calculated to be 1305.0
